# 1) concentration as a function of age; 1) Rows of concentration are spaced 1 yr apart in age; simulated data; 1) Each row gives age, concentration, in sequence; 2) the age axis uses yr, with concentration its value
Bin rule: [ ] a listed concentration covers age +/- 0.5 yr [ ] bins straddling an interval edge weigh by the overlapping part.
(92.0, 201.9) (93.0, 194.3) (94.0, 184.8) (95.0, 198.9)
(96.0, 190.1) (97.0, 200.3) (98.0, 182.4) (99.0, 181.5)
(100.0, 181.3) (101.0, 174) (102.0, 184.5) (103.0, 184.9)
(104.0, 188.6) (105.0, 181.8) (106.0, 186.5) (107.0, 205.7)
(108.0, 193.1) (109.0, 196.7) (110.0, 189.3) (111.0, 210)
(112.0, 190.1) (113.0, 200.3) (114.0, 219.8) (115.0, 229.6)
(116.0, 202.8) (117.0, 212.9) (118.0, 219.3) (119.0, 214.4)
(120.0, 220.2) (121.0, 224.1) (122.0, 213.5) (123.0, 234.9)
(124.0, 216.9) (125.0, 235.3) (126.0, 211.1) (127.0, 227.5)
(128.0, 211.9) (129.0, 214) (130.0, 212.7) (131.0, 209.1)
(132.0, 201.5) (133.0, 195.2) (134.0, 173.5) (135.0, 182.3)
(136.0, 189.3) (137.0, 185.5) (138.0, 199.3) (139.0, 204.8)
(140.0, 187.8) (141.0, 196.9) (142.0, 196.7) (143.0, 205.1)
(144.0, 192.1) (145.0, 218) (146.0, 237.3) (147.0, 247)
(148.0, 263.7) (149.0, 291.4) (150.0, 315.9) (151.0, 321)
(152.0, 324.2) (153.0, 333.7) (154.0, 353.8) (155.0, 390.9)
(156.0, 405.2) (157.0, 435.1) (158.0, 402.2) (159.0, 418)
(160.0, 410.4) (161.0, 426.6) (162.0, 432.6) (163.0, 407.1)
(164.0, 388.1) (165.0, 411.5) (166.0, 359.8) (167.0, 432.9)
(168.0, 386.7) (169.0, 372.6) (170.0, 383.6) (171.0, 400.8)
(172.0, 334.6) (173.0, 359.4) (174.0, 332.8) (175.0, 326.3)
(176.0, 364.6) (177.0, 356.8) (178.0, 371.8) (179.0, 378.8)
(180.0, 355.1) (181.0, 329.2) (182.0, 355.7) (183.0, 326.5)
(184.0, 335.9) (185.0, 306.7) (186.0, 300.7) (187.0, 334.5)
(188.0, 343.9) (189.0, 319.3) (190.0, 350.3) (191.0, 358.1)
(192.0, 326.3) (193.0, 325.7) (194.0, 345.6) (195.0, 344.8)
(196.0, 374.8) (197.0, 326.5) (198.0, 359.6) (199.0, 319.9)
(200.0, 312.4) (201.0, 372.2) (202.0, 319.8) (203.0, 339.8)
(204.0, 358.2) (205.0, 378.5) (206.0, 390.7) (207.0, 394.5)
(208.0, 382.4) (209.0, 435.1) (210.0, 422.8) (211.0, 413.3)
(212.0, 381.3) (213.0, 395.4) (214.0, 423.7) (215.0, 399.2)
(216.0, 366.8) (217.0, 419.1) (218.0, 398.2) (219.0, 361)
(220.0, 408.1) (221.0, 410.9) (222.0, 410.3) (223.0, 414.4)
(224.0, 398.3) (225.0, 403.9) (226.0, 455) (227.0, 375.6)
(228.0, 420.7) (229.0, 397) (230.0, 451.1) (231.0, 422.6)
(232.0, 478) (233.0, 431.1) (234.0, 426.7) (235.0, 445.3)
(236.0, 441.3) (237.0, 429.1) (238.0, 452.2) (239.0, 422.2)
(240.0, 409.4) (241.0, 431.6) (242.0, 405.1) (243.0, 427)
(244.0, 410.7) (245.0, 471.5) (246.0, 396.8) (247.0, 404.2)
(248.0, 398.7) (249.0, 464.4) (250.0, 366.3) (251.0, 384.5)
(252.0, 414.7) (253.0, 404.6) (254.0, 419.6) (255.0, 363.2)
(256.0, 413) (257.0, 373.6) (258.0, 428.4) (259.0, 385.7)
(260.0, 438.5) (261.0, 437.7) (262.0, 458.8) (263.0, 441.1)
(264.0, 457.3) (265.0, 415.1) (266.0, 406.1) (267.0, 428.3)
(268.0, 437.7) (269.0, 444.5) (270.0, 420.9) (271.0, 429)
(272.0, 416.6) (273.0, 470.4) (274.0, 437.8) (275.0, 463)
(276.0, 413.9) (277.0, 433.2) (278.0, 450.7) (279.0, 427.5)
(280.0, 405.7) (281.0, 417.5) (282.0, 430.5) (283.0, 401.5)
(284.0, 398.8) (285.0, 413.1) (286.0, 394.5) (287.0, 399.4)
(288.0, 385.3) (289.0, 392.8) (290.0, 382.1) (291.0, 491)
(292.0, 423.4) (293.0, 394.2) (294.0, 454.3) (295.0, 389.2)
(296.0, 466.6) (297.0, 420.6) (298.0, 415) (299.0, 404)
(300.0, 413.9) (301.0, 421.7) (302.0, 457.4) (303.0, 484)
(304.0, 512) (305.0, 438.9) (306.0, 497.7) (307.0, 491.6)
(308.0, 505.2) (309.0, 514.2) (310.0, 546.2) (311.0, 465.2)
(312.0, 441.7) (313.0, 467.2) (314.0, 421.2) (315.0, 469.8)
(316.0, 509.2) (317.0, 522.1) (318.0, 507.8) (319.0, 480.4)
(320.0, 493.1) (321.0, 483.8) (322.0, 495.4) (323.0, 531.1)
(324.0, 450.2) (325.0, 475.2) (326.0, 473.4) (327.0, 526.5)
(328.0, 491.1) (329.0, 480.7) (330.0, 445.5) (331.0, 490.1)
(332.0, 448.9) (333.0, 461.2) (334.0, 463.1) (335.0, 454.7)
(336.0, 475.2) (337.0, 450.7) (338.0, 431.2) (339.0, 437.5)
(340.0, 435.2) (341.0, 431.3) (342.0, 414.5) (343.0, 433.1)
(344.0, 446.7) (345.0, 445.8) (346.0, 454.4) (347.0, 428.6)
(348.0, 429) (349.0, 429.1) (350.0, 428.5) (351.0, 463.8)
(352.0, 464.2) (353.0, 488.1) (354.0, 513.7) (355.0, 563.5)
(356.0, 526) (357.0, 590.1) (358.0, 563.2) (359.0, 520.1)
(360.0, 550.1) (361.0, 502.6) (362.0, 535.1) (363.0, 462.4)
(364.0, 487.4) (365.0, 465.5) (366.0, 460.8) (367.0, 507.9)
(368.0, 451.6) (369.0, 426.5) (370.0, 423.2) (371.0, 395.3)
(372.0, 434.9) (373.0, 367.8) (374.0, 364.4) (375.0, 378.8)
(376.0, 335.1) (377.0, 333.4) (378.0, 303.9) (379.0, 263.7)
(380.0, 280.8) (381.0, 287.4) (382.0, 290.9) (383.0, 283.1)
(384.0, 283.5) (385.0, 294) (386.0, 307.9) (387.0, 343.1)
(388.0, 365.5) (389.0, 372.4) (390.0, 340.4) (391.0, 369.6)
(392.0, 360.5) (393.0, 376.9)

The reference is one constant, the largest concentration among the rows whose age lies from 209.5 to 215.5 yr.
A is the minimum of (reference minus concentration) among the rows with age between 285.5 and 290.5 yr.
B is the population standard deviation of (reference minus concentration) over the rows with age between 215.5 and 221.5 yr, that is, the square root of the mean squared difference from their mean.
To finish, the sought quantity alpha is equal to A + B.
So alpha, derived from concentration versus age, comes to 47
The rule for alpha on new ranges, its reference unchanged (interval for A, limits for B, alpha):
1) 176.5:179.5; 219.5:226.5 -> 62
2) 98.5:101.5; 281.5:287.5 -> 254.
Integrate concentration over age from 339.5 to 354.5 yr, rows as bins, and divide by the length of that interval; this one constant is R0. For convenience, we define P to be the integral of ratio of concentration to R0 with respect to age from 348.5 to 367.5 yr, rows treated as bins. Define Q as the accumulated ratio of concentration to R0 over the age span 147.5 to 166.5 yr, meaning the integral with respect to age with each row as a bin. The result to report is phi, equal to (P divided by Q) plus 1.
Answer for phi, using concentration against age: 2.34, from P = 21.3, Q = 15.9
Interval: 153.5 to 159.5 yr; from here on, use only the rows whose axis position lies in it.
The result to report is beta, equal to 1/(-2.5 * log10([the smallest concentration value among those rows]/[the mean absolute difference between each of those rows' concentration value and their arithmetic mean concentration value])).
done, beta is -0.32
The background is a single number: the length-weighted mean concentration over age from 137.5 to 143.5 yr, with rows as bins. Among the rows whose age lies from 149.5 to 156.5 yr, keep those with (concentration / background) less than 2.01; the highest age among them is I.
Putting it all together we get 155.0 yr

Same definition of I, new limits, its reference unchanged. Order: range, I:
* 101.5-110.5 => 110.0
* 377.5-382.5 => 382.0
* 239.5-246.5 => 246.0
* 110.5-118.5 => 118.0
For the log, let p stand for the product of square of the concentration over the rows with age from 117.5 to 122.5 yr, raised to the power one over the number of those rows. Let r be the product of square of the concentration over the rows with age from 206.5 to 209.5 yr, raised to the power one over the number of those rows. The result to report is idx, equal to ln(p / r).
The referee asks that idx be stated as -1.23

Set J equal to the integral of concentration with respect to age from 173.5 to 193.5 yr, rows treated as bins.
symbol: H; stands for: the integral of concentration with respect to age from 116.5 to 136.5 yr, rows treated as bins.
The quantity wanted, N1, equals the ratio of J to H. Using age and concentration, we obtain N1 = 1.6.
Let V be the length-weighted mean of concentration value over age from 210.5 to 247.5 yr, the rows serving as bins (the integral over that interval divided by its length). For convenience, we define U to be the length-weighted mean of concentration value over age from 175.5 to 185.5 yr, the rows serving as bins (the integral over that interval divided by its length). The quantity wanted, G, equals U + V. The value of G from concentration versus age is 765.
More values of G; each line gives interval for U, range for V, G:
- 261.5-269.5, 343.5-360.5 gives 925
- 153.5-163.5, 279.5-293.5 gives 817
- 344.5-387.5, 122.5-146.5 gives 627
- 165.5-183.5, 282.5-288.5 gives 761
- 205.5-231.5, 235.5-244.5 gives 831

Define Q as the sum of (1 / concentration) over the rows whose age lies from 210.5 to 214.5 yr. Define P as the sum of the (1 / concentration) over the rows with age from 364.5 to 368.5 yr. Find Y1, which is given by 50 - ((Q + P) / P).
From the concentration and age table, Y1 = 47.83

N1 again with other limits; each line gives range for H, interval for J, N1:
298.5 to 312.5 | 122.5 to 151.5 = 1.0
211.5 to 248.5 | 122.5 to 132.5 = 0.1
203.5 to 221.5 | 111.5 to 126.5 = 0.5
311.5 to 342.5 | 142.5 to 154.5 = 0.2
